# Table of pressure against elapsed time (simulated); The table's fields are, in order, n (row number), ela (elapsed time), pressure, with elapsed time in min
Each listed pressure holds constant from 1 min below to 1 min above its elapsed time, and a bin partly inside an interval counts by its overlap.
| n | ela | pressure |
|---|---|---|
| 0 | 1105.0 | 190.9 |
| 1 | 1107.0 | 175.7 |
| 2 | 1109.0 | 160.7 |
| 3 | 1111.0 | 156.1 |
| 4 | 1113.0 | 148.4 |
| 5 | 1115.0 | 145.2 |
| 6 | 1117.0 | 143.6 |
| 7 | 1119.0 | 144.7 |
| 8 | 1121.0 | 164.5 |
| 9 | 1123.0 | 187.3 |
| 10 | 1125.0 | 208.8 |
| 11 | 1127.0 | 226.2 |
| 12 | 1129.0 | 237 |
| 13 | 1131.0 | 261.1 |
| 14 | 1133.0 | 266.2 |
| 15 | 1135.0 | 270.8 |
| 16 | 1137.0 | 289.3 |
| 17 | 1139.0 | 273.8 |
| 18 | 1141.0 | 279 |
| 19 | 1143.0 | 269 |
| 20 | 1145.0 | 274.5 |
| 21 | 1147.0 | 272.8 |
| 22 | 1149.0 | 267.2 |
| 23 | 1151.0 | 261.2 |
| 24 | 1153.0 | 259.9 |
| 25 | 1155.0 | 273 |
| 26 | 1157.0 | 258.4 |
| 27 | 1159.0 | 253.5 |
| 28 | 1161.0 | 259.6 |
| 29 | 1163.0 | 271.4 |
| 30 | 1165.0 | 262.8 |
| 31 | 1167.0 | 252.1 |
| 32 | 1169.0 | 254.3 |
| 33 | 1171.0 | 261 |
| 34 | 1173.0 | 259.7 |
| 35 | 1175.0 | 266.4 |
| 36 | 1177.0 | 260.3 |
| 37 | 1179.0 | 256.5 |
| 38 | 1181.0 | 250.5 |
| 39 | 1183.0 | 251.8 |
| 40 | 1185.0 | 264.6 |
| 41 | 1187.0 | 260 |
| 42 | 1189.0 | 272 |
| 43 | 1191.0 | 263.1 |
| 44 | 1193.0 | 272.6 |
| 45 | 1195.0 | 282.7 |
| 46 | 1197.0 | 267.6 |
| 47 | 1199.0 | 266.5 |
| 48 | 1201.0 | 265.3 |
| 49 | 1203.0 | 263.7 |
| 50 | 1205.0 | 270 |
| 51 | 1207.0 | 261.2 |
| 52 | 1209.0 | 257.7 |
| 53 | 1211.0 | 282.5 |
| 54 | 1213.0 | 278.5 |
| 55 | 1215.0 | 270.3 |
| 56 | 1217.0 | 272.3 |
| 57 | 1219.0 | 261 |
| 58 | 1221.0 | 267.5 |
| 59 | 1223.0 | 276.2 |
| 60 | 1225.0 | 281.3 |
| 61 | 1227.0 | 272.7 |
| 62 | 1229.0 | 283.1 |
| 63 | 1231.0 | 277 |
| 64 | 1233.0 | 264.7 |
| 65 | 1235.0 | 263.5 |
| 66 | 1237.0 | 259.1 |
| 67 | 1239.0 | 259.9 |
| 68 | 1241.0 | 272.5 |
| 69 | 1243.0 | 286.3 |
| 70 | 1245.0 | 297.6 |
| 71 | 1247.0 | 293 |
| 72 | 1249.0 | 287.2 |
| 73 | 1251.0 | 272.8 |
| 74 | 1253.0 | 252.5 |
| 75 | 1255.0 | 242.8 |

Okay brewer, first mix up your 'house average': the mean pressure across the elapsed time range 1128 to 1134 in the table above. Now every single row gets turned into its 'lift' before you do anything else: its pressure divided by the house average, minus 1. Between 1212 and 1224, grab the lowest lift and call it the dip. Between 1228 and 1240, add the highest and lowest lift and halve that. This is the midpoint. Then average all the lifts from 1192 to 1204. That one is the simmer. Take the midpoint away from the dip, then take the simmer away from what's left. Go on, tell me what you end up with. -0.10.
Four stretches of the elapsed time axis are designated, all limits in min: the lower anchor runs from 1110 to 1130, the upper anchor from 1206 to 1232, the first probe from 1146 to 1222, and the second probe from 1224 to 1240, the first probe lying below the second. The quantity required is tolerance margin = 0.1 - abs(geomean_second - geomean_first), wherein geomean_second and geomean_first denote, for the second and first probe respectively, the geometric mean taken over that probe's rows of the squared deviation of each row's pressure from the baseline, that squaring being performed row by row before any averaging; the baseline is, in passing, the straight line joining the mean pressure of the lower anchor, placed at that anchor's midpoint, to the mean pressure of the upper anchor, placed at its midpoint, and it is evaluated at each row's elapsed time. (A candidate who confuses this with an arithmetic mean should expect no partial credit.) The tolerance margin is -264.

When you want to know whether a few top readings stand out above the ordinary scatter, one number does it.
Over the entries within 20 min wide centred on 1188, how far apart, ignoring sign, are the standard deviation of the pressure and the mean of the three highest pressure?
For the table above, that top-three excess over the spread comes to 266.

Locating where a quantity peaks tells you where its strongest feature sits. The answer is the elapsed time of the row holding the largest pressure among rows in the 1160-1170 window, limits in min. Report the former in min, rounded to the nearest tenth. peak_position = 1163.0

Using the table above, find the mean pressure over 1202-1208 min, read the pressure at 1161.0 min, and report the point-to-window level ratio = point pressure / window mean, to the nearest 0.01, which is 0.98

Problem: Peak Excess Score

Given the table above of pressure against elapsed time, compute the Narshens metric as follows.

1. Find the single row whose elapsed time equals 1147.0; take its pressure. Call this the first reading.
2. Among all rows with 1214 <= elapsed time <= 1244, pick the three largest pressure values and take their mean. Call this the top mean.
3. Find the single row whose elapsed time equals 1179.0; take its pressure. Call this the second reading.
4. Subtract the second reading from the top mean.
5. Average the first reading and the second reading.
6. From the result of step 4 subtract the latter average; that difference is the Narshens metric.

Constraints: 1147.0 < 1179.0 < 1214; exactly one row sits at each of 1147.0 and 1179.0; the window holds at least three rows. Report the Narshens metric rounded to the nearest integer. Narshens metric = -238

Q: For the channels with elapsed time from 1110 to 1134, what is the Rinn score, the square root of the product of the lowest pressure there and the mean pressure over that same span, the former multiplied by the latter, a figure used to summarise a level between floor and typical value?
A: 166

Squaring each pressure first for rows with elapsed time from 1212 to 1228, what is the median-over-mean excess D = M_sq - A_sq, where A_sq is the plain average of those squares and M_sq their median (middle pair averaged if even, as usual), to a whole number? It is -22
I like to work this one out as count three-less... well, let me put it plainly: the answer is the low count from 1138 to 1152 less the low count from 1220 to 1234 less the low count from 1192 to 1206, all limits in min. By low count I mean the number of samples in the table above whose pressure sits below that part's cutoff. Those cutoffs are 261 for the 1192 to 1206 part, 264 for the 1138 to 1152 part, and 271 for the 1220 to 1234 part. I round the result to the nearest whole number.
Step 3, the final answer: -1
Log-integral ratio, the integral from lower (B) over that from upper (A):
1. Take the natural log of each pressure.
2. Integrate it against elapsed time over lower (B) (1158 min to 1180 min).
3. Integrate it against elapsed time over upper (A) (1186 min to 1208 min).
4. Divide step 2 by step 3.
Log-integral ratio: 0.99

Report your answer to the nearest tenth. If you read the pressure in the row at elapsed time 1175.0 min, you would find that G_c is 266.4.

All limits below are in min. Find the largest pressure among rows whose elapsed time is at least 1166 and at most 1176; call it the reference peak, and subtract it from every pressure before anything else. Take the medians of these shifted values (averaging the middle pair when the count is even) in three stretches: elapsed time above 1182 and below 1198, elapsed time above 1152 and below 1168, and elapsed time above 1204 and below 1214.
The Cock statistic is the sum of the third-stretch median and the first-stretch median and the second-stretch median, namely -3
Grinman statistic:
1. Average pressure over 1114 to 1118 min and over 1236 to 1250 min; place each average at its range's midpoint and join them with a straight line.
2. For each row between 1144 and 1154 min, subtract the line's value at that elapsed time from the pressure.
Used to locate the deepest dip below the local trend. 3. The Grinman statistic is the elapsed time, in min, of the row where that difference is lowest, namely 1153.0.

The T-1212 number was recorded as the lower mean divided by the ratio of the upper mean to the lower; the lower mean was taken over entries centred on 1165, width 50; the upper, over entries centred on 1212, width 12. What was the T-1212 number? 256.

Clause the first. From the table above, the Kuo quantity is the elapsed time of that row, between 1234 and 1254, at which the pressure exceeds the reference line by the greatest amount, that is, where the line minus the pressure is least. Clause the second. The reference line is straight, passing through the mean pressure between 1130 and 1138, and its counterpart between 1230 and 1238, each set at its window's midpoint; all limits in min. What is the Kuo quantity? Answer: 1245.0 min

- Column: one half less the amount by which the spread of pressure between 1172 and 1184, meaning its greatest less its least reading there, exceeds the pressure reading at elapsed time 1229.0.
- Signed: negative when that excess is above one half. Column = 268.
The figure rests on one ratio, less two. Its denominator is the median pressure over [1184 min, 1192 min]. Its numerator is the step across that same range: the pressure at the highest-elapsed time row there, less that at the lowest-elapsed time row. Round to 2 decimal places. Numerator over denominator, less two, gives -2.01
